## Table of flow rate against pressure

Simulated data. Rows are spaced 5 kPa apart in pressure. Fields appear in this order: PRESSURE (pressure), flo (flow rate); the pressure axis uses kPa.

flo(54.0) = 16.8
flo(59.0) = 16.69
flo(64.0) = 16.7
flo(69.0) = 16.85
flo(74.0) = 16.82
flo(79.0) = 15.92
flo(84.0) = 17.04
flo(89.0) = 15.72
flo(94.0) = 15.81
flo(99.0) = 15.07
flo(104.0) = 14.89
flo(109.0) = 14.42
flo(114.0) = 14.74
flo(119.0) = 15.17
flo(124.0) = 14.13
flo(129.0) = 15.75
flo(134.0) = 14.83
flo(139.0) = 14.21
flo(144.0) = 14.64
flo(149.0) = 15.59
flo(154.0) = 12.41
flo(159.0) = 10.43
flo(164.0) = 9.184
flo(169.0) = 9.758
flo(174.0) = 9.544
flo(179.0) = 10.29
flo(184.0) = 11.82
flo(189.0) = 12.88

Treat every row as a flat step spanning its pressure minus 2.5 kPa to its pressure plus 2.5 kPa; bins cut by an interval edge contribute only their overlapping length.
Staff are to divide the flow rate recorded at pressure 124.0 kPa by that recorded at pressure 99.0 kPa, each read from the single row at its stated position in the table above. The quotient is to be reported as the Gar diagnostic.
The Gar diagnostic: 0.94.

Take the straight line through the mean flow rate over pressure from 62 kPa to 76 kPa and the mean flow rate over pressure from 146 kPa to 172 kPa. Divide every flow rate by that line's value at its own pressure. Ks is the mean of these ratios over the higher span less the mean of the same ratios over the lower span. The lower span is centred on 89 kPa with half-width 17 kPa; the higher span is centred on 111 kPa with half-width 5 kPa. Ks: 0.00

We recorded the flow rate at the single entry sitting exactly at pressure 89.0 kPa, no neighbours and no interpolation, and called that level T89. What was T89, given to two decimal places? 15.72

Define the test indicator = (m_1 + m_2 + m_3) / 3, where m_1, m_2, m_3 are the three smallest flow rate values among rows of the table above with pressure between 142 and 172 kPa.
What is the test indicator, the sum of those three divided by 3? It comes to 9.8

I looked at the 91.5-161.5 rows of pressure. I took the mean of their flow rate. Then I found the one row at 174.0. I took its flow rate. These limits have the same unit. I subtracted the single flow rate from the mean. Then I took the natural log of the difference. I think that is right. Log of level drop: 1.6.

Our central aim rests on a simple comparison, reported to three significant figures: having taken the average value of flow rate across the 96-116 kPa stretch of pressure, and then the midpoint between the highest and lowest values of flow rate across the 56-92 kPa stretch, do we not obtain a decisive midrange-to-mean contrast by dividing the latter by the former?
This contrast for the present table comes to 1.11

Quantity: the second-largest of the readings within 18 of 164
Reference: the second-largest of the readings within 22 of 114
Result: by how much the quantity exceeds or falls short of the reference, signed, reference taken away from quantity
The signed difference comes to -3.34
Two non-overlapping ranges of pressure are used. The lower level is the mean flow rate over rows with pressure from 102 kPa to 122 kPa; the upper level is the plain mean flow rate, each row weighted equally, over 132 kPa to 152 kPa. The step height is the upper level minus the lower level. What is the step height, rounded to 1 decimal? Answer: 0.0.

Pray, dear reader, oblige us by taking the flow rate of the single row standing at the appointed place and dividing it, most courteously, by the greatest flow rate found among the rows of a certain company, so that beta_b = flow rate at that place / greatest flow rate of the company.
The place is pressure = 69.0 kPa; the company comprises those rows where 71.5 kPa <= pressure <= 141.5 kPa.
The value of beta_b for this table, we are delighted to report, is 1.0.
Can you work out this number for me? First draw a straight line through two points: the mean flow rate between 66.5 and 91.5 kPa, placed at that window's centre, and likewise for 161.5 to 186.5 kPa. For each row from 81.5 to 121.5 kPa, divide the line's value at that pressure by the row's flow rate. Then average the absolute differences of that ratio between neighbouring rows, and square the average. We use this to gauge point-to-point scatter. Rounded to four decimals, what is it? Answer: 0.0010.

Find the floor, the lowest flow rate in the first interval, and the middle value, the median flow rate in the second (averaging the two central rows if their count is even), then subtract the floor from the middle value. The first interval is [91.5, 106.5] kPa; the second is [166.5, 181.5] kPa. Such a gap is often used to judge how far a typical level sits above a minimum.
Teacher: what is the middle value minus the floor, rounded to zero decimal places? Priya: -5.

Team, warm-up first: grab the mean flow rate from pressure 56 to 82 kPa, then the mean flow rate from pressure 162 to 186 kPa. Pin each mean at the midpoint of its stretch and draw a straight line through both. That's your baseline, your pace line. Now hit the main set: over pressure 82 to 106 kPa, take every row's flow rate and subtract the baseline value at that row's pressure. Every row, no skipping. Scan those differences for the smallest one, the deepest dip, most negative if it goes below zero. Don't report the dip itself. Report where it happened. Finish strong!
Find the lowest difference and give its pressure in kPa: 99.0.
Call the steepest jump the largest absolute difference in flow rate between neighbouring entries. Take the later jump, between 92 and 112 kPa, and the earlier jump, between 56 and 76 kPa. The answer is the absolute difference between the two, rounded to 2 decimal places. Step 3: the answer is 0.59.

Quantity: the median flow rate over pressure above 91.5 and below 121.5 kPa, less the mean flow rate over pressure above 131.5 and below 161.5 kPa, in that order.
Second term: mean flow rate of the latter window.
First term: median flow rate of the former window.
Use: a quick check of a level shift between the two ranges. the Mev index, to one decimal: 1.3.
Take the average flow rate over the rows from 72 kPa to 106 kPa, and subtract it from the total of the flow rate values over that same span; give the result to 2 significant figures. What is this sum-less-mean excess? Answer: 95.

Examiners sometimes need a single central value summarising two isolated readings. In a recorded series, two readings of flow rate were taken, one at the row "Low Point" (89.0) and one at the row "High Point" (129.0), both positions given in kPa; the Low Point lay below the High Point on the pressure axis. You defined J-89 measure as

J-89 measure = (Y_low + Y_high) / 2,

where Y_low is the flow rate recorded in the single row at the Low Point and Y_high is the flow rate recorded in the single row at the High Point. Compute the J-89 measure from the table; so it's 15.7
